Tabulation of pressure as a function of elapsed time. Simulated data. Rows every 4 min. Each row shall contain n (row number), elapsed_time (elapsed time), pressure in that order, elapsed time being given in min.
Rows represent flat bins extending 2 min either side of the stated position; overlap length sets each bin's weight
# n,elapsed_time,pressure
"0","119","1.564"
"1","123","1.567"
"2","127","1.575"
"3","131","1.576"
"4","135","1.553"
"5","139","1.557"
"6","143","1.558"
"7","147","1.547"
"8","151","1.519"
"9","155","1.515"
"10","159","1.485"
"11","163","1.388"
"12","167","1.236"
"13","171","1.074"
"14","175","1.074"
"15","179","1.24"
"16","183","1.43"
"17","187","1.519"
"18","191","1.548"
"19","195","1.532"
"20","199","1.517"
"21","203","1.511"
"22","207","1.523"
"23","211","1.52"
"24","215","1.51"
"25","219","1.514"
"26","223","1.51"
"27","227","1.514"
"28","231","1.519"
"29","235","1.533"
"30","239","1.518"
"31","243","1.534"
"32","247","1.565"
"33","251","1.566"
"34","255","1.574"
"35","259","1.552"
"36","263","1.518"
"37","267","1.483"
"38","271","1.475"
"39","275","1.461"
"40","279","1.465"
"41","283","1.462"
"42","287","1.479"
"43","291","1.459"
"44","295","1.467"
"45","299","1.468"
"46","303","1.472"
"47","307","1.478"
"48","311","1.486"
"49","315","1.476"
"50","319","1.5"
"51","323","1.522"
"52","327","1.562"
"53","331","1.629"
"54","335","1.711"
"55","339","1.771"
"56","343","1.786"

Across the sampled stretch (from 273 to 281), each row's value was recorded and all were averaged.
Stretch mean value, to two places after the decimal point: 1.46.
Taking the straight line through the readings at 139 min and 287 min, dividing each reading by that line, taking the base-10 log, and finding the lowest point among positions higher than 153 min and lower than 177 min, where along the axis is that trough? 171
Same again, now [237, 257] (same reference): 239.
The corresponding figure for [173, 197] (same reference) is 175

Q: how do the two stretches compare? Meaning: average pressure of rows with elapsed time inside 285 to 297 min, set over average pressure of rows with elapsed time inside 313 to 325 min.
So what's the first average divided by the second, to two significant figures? 0.98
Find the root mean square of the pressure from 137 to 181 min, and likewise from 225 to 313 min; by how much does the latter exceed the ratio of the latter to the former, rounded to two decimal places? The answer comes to 0.42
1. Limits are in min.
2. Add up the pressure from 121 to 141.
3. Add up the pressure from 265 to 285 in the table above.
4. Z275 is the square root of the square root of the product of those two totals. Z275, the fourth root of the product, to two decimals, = 2.75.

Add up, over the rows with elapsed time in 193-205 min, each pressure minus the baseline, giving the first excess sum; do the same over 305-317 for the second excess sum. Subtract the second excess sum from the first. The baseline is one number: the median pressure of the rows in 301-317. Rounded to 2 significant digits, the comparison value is 0.12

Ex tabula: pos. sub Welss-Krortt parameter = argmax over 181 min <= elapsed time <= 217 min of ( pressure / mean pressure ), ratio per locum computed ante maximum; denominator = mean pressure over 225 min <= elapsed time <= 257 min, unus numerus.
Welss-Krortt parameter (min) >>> 191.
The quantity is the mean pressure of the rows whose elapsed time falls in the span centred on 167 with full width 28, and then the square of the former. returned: 1.66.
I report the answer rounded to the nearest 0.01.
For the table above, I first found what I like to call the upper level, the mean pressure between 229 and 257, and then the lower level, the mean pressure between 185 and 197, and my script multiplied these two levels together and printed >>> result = 2.37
